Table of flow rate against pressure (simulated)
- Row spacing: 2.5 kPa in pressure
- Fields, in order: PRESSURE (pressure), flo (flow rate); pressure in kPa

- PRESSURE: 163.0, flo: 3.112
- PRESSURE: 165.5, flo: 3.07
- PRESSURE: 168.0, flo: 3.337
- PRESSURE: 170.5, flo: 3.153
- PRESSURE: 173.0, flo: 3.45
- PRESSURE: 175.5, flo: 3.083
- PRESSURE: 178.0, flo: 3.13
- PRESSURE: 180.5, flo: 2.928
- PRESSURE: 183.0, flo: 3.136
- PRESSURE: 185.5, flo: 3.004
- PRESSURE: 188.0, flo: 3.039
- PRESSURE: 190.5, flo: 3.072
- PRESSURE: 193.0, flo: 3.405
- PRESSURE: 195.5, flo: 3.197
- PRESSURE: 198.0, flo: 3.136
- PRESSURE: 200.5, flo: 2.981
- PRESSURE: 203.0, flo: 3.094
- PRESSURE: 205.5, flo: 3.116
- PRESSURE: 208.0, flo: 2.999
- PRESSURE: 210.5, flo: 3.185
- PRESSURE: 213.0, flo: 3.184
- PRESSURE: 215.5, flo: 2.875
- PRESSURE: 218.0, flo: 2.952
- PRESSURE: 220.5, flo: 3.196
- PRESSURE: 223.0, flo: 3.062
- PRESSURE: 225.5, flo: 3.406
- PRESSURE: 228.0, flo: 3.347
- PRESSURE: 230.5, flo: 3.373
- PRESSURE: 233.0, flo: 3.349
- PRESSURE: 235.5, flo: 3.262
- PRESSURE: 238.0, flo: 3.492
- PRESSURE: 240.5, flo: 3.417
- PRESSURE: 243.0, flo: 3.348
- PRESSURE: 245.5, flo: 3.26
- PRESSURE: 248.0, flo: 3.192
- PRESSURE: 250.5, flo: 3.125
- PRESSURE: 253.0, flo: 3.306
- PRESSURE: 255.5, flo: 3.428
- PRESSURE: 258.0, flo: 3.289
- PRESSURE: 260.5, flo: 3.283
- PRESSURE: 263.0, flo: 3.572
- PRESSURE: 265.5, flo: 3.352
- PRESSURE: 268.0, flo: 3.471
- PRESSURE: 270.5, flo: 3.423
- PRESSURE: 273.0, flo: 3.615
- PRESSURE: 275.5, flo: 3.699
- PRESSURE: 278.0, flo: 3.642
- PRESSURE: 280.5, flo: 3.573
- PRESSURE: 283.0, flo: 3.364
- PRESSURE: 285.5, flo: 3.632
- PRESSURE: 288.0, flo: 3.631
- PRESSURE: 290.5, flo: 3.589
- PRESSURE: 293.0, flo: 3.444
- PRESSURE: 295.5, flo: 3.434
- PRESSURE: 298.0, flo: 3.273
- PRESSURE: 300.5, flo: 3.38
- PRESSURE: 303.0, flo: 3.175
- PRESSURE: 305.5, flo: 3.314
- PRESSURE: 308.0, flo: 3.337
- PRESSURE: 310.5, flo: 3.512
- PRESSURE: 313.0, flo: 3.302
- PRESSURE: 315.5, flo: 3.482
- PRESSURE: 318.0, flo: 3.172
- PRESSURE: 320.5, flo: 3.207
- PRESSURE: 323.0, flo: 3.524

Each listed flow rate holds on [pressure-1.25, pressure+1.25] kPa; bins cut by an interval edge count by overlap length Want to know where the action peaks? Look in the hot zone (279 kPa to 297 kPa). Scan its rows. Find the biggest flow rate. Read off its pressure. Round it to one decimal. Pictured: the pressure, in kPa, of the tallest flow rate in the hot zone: 285.5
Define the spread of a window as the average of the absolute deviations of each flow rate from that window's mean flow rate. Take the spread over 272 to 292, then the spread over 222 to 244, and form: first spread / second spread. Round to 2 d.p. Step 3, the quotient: 0.80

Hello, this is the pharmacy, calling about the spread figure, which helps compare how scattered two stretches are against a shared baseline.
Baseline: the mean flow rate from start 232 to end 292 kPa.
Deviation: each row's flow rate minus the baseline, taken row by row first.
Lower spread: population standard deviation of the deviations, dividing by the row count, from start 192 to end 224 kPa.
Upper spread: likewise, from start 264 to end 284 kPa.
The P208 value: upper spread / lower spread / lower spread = 7.16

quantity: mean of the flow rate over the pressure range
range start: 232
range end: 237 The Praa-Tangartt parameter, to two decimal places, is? 3.31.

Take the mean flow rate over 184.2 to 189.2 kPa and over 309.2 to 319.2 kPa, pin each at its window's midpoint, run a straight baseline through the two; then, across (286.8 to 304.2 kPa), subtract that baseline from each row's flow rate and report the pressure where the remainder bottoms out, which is 303.0 kPa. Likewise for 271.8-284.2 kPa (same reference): 283.0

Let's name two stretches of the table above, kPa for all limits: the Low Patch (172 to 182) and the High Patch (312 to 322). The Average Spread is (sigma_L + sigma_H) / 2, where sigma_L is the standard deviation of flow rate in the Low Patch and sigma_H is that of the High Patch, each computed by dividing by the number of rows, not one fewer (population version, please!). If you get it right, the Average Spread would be 0.155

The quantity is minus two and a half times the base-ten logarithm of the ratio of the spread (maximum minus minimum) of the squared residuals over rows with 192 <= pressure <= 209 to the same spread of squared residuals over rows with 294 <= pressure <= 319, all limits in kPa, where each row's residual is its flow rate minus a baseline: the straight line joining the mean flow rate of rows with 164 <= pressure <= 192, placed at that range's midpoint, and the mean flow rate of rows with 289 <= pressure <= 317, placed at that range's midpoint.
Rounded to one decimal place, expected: 0.0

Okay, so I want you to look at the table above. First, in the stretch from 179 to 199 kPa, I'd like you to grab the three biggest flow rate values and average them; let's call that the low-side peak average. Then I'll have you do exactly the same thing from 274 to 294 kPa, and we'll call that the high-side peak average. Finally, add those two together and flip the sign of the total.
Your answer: -6.90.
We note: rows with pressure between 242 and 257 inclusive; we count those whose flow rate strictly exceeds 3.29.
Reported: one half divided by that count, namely 0.17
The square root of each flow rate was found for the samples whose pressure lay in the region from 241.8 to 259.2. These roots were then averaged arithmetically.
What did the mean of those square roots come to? 1.81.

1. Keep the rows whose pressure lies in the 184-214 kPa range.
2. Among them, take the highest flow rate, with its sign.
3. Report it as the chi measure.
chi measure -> 3.405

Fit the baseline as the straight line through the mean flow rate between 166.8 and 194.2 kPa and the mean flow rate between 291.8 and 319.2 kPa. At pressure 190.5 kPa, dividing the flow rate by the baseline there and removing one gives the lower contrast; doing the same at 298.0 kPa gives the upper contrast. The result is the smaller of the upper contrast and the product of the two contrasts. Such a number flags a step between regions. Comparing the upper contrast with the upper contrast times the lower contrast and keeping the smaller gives -0.019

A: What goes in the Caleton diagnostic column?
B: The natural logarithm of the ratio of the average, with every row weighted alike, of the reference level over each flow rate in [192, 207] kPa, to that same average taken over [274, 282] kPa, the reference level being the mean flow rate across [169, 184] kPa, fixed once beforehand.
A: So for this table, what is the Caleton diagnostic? 0.14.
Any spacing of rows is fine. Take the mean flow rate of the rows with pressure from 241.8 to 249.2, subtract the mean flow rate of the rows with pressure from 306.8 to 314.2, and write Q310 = -0.12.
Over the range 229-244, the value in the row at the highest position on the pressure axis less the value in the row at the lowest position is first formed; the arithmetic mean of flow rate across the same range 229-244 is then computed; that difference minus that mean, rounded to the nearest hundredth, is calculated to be -3.40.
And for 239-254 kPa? -3.39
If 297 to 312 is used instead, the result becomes -3.09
